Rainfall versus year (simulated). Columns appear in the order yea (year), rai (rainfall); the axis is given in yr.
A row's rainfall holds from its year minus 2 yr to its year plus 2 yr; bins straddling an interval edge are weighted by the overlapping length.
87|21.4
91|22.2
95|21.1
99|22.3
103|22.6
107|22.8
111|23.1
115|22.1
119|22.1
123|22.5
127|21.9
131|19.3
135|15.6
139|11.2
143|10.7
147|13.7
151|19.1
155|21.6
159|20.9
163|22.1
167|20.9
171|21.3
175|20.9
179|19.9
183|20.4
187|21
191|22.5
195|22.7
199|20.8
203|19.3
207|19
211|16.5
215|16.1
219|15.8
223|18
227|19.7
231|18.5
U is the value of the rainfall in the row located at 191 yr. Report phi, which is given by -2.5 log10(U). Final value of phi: -3.38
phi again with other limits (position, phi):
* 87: -3.33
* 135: -2.98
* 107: -3.39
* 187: -3.31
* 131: -3.21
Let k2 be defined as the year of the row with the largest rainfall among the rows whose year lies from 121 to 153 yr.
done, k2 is 123 yr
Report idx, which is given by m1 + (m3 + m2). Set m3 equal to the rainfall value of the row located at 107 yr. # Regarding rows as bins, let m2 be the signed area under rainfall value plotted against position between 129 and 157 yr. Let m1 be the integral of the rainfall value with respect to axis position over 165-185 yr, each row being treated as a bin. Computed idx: 881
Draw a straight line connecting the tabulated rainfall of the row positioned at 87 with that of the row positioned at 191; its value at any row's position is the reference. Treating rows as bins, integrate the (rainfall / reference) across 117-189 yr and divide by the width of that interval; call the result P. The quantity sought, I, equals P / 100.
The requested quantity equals 0.0087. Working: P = 0.867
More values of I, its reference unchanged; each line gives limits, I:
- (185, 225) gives 0.0085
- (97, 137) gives 0.0099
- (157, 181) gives 0.0094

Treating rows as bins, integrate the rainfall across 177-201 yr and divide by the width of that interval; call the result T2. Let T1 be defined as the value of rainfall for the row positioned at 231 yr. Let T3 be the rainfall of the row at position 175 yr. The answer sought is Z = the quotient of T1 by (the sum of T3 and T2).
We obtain 0.44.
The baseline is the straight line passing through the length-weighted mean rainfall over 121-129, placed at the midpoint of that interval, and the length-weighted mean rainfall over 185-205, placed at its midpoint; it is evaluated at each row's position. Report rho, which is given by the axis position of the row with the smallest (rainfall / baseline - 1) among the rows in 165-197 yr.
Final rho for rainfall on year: 179 yr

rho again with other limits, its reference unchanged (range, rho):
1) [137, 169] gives 143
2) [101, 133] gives 131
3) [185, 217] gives 215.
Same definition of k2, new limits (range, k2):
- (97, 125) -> 111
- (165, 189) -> 171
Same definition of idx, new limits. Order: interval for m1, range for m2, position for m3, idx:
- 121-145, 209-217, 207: 554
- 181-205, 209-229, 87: 873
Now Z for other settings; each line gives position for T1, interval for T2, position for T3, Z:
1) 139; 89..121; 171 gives 0.26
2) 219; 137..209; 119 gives 0.38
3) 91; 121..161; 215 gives 0.66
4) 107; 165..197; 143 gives 0.71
